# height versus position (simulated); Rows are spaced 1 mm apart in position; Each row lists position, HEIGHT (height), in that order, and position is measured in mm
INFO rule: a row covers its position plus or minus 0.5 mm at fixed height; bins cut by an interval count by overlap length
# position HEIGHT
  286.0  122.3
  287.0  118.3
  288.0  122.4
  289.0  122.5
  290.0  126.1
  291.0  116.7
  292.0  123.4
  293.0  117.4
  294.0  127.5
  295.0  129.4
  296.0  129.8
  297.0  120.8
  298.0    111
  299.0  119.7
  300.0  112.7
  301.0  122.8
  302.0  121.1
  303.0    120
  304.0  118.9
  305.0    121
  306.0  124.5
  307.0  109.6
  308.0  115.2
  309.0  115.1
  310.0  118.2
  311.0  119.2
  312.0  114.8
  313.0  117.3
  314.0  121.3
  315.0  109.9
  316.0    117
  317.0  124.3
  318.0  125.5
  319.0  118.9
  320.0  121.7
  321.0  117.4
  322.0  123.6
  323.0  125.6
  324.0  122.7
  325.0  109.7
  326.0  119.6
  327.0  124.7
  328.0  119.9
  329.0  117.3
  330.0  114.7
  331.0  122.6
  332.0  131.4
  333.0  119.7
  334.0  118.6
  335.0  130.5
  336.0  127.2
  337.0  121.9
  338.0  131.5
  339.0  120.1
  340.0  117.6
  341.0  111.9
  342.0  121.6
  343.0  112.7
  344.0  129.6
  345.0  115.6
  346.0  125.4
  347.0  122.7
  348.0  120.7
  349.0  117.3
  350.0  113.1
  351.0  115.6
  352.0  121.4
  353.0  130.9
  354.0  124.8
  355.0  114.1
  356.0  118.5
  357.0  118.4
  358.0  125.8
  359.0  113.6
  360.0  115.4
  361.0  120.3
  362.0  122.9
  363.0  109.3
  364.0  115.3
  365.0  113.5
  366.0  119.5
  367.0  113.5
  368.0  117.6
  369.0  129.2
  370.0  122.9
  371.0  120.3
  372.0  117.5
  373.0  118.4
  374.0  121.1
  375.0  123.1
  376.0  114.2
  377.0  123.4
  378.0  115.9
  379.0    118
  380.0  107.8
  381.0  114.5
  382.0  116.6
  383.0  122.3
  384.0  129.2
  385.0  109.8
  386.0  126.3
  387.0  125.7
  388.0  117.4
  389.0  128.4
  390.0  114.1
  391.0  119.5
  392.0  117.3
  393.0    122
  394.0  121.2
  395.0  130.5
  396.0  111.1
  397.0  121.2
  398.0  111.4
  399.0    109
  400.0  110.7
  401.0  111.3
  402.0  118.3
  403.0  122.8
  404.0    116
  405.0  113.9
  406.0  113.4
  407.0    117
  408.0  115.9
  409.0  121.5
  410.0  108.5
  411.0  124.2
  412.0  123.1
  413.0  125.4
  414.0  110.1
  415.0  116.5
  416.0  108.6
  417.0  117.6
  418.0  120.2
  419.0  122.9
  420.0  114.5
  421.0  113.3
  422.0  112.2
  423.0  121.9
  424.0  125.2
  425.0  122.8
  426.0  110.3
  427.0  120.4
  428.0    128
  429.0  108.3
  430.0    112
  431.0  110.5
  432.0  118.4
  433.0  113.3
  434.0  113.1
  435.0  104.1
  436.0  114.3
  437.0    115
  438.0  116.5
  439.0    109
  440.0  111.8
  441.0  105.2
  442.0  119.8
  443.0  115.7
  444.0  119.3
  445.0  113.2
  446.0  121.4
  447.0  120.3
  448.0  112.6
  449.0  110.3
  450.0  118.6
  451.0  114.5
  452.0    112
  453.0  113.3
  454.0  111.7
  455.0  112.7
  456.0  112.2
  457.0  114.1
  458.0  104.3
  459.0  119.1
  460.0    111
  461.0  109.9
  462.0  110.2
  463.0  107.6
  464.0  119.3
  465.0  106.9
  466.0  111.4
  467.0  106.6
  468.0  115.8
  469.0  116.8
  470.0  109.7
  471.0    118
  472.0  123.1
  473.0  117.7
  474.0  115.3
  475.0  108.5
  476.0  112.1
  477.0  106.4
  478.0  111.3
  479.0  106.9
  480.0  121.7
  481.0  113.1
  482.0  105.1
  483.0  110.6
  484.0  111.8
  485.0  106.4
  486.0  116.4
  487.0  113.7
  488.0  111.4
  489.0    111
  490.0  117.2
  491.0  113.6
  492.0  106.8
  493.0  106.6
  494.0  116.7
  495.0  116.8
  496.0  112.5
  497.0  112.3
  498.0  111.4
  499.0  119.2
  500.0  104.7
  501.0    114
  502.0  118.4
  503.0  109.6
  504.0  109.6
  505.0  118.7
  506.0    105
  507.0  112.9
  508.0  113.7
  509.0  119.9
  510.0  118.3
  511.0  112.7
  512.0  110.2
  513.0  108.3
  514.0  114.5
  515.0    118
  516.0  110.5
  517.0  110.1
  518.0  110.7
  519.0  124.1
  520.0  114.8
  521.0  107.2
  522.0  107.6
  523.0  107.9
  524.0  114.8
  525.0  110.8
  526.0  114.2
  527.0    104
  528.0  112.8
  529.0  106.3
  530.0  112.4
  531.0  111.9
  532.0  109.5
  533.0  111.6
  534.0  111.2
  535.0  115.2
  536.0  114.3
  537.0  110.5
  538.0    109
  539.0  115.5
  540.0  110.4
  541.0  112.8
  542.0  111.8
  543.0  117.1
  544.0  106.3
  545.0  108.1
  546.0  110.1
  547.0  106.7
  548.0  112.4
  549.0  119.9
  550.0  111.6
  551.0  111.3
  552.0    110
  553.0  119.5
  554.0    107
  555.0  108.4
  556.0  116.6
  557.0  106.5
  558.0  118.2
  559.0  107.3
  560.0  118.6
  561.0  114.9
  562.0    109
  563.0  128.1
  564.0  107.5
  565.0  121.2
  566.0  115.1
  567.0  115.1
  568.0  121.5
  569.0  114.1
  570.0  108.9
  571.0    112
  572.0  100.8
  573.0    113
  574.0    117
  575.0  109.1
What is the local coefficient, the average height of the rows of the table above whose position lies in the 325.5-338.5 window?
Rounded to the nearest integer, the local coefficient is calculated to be 123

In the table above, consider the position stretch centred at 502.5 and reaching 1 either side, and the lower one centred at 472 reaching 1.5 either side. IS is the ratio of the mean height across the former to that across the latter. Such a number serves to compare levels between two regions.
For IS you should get 0.95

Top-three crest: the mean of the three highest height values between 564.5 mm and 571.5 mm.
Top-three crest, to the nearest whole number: 119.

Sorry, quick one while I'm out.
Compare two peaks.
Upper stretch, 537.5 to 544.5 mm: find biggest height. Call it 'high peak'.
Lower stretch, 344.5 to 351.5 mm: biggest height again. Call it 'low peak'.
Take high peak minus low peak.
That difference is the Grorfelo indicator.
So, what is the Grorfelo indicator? -8.3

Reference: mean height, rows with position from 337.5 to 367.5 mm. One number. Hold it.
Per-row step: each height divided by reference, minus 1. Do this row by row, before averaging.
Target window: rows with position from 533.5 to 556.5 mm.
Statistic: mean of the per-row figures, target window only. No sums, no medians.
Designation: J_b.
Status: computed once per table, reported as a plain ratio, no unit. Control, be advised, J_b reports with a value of -0.060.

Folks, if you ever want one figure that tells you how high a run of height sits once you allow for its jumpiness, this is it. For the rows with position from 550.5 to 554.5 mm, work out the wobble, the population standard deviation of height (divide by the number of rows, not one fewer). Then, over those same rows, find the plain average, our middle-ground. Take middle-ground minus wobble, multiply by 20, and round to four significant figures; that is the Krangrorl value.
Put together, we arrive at 2146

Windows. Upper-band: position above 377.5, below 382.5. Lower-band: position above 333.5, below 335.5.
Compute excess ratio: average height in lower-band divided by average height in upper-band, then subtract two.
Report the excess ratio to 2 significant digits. -0.91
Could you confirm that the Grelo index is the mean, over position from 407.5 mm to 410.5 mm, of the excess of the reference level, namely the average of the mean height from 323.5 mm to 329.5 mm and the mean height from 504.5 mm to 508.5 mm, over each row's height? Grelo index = 0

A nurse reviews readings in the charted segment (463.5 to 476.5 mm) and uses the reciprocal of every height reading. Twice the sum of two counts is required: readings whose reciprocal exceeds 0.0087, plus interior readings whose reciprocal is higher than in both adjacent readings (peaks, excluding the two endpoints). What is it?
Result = 20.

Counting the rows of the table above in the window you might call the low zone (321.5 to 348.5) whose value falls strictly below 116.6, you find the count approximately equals 5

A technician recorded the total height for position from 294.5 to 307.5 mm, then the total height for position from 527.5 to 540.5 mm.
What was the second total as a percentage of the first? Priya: 93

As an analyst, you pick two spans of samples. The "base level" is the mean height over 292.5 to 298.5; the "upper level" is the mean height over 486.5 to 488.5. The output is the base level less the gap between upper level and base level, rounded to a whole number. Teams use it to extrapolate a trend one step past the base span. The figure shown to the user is 133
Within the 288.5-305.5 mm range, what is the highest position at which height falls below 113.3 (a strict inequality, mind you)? 300.0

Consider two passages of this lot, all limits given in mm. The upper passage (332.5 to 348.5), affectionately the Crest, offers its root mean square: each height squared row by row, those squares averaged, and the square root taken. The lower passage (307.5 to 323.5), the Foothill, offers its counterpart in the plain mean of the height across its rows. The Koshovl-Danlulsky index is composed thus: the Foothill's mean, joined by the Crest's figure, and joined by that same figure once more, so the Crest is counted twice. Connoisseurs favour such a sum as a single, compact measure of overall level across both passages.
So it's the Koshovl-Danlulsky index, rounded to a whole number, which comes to 363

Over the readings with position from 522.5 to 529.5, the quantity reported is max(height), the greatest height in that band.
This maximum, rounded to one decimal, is 114.8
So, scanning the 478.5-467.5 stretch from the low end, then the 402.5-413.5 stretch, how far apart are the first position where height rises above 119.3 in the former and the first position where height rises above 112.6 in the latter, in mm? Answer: 69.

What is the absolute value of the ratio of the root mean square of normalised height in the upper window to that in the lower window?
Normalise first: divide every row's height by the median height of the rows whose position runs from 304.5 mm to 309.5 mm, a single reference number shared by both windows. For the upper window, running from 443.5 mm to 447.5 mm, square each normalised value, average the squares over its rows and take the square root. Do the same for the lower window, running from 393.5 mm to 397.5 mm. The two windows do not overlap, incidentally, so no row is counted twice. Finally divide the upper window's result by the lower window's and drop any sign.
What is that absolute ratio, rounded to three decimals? 0.979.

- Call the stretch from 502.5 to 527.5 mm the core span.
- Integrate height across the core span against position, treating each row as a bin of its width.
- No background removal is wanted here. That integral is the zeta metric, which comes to 2808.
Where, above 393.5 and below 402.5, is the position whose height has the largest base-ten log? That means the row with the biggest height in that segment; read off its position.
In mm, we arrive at 395.0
